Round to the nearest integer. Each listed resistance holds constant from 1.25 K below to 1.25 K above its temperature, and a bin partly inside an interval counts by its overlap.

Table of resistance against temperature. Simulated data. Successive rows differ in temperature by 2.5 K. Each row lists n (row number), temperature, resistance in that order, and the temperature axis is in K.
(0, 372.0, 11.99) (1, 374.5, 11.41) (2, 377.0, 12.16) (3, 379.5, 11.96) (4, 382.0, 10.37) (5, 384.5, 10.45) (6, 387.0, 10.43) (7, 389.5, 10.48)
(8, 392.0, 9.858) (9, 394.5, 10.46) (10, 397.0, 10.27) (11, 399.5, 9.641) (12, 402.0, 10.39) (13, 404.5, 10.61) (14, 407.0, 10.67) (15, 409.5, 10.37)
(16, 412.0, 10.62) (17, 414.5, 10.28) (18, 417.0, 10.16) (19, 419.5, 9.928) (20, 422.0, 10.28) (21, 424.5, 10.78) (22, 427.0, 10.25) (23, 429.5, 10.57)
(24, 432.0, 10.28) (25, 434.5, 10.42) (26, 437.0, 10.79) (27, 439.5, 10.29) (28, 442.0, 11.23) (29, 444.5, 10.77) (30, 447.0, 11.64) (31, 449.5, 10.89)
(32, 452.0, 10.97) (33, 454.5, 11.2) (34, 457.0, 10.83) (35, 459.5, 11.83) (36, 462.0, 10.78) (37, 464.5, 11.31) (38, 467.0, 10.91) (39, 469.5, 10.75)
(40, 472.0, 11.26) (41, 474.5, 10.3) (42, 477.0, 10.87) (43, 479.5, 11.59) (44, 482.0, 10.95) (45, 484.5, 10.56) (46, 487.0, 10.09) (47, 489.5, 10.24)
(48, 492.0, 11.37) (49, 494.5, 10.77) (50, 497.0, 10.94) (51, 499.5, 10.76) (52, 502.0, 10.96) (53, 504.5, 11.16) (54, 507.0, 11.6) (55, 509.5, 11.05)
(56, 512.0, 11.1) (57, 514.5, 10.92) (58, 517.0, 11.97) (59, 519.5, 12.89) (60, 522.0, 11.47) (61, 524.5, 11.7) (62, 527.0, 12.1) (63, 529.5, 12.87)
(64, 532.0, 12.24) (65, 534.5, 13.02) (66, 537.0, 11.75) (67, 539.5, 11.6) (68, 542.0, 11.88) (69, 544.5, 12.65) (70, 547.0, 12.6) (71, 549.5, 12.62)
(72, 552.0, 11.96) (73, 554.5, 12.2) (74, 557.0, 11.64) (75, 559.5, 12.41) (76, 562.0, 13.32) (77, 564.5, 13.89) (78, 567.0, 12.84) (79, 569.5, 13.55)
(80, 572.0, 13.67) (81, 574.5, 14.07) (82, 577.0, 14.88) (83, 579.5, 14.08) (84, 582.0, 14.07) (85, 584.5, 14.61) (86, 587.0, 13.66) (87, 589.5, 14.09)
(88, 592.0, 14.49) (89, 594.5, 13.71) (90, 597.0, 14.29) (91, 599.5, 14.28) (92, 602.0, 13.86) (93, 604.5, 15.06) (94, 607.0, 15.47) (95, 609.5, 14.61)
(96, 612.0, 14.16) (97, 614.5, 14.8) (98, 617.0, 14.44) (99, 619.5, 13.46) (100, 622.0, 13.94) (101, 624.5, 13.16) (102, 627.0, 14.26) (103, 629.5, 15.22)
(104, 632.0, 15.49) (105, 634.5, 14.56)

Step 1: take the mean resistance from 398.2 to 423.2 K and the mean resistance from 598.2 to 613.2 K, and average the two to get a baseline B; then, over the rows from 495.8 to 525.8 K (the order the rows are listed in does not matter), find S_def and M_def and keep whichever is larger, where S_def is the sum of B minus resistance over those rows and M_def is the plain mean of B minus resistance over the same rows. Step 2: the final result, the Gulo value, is 13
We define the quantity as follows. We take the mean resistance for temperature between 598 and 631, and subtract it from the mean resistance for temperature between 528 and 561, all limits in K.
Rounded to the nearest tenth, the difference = -2.1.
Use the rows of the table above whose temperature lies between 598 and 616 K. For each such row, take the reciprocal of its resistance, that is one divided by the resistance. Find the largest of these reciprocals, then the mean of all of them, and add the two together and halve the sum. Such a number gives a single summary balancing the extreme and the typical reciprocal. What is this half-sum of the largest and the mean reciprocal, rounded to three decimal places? 0.070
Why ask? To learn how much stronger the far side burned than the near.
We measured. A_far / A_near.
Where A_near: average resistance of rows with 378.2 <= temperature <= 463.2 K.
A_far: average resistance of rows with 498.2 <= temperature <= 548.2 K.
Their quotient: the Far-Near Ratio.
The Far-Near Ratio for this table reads 1.11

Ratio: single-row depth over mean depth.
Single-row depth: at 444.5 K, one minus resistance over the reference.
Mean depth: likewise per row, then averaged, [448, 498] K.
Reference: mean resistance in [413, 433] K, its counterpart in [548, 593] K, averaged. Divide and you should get 1.16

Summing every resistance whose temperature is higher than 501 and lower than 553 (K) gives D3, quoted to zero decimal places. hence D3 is 250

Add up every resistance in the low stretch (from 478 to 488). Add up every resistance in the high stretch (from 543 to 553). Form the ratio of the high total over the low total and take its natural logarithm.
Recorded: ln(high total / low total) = 0.14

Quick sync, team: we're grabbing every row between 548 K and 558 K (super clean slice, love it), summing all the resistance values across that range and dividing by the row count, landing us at 12.1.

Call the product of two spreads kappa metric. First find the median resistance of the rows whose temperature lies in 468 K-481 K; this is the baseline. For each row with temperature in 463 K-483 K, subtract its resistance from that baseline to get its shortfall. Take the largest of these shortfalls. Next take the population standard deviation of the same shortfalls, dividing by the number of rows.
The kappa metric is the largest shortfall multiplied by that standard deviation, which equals 0.21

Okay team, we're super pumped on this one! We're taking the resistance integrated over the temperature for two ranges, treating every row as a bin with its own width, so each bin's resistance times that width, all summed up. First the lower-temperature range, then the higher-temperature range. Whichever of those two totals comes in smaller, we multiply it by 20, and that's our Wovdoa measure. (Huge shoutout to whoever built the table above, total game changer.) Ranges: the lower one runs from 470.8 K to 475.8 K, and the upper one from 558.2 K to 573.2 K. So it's 1078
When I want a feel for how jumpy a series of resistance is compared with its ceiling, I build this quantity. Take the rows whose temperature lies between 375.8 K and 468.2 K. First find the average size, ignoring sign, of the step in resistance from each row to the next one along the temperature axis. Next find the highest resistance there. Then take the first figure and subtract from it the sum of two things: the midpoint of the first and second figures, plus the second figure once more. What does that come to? -18.0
